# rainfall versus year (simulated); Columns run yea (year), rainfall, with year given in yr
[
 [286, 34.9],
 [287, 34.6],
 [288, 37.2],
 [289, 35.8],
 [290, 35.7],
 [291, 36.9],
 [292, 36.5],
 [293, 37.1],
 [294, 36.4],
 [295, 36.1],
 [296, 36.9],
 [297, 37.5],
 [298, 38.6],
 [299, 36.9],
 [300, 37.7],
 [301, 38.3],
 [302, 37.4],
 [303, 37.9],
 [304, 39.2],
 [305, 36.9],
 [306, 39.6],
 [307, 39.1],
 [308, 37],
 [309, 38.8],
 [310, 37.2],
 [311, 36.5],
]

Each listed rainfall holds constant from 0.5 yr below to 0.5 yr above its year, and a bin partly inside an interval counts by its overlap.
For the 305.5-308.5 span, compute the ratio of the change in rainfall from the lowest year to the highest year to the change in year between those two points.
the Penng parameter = -1.30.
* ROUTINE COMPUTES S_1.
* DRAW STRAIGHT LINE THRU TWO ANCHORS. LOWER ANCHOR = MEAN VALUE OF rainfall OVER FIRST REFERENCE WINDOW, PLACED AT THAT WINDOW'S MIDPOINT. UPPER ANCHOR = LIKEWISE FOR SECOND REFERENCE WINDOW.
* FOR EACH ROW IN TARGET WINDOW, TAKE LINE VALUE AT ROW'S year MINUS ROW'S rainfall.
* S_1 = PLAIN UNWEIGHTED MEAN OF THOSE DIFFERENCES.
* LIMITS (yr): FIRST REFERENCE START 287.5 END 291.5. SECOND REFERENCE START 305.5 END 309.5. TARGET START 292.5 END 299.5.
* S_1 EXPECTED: 0.13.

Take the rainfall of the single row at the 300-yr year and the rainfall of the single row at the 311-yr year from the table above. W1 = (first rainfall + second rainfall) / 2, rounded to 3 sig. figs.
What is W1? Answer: 37.1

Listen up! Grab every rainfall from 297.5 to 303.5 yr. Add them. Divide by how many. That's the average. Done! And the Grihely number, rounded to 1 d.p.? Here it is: 37.8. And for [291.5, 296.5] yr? 36.6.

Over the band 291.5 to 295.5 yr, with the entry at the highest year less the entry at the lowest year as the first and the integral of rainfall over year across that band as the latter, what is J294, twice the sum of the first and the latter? 291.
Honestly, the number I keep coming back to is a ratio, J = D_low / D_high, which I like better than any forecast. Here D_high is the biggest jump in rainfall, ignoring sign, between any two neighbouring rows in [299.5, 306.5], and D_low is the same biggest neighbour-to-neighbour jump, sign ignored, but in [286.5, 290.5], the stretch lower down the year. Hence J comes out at 0.96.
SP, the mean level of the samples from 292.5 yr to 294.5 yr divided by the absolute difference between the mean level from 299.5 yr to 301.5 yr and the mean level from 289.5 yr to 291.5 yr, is 22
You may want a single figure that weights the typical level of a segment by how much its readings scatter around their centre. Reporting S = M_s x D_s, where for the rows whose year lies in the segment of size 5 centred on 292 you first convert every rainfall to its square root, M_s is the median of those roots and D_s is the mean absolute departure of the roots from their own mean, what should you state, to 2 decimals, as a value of 0.19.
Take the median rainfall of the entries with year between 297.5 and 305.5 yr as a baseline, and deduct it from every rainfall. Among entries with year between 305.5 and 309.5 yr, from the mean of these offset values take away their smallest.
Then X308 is 1.6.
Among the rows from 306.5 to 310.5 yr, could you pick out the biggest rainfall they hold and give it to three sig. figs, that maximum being 39.1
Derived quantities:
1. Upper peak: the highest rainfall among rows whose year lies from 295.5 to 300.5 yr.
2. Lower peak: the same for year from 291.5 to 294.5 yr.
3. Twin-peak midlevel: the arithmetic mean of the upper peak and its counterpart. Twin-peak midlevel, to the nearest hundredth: 37.85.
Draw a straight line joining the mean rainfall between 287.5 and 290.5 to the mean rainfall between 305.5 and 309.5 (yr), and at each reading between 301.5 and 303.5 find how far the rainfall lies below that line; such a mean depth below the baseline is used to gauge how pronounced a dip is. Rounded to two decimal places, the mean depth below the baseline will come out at 0.33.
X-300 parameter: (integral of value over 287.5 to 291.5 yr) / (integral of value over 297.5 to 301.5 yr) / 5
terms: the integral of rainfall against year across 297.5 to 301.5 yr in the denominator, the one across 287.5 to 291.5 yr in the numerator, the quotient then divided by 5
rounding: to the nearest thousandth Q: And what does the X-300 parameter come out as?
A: 0.192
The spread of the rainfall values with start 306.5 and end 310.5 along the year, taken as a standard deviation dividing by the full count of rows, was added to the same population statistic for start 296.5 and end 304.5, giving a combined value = 1.62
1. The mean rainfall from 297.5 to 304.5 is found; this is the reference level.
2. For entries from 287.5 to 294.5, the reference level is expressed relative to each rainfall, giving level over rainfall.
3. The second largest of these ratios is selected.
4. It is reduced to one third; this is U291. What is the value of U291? 0.354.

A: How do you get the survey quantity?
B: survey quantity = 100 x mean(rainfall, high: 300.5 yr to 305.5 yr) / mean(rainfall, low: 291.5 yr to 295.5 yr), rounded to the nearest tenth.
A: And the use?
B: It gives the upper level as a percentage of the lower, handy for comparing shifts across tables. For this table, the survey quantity 103.9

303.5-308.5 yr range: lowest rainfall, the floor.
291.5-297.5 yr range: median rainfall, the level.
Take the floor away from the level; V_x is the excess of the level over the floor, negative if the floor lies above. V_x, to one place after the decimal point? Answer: -0.2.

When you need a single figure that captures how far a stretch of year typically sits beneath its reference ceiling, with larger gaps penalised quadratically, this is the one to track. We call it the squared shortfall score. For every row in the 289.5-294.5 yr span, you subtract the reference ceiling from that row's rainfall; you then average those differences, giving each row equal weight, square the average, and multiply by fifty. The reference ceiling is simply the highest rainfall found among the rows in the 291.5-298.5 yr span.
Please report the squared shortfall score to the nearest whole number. 216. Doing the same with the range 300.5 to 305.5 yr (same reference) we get 22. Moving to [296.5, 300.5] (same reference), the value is 43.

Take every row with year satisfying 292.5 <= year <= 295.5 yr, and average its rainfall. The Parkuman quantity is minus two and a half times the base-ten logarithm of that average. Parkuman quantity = -3.91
